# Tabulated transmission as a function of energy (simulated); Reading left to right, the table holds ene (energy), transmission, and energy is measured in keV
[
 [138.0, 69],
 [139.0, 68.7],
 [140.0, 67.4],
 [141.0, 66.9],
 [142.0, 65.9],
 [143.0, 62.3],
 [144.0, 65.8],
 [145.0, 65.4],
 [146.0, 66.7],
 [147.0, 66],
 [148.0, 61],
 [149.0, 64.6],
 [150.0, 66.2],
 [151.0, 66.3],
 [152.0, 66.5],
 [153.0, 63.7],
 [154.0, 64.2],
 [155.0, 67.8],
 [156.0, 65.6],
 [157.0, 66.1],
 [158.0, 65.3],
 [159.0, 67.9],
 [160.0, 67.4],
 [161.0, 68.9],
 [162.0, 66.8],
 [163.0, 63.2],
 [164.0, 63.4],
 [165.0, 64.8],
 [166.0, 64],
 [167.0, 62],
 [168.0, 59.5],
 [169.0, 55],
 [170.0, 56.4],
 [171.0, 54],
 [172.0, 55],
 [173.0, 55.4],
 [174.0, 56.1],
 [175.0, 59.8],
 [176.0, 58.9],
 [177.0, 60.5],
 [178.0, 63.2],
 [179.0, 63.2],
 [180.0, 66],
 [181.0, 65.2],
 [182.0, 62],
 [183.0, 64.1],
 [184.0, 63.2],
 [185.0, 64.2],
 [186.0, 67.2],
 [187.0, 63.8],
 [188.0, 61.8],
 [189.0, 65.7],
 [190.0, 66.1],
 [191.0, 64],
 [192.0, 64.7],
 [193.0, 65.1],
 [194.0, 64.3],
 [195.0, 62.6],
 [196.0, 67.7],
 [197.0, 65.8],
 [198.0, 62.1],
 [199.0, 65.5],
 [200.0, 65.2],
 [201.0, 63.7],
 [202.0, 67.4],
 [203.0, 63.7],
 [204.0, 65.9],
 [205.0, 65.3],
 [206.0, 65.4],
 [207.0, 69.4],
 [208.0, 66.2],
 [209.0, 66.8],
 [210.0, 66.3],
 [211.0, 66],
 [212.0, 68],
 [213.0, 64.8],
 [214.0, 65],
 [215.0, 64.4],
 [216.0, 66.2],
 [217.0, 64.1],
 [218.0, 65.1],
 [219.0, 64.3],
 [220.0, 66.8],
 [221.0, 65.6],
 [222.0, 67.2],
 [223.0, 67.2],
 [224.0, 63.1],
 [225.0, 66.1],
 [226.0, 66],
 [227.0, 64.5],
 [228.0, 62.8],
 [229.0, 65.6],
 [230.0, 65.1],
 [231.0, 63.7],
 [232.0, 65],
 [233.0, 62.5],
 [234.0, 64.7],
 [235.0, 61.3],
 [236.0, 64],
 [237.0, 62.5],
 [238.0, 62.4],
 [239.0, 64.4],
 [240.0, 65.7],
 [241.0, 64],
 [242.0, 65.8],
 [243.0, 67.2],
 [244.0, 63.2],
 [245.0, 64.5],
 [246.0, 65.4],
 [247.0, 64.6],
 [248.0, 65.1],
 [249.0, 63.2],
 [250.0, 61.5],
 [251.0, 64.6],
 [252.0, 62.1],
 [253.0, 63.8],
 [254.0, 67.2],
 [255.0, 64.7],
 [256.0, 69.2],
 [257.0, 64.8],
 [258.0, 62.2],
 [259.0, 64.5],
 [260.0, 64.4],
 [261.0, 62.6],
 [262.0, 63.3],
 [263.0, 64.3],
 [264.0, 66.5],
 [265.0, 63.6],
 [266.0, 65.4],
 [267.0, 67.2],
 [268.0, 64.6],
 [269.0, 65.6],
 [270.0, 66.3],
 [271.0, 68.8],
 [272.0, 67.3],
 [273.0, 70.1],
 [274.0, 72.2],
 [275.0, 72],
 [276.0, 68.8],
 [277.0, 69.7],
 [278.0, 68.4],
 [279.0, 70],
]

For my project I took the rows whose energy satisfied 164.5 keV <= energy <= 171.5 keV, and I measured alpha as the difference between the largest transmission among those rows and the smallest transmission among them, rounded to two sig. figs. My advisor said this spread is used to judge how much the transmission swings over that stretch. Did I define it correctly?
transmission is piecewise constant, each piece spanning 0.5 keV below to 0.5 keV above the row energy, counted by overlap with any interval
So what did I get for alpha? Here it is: 11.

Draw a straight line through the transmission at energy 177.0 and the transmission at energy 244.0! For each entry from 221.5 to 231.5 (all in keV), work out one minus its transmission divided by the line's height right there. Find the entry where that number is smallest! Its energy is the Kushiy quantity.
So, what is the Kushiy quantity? 222.0 keV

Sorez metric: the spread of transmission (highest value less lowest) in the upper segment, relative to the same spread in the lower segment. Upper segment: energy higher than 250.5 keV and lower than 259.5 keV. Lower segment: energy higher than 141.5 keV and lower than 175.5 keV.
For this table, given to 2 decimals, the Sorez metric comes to 0.48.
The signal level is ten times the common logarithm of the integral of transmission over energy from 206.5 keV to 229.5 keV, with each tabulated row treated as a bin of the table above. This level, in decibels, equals 31.8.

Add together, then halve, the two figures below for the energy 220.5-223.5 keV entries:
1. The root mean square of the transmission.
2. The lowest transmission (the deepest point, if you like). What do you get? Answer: 66.1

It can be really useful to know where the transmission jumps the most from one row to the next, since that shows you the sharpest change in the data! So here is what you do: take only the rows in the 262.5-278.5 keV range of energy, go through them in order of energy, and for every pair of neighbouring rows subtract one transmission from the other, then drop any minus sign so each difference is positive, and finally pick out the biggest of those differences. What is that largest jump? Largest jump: 3.20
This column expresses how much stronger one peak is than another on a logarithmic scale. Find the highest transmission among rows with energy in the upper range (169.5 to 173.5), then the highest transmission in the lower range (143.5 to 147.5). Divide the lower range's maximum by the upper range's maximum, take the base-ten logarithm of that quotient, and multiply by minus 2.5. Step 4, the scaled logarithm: -0.182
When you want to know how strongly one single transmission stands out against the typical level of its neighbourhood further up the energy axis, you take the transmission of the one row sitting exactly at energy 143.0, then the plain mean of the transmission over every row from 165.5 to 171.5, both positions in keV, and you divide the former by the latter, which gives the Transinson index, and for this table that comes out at 1.07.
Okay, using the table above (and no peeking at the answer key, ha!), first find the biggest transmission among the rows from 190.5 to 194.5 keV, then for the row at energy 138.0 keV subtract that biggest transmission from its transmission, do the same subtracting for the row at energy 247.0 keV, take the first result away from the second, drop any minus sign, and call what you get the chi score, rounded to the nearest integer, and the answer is 4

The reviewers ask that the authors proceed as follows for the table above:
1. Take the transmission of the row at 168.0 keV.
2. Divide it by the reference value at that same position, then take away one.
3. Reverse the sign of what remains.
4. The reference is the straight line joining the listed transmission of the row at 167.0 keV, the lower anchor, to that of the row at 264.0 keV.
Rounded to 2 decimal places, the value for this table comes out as 0.04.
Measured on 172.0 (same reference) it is 0.12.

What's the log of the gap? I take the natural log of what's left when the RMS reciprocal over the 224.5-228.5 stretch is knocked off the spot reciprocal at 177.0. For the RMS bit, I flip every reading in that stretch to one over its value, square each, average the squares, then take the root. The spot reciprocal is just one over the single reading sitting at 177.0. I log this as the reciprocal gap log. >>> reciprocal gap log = -6.81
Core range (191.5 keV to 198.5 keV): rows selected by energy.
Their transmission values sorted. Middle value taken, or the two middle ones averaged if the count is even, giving 64.7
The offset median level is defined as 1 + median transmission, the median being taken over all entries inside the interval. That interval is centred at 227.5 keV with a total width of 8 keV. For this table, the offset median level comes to 65.8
